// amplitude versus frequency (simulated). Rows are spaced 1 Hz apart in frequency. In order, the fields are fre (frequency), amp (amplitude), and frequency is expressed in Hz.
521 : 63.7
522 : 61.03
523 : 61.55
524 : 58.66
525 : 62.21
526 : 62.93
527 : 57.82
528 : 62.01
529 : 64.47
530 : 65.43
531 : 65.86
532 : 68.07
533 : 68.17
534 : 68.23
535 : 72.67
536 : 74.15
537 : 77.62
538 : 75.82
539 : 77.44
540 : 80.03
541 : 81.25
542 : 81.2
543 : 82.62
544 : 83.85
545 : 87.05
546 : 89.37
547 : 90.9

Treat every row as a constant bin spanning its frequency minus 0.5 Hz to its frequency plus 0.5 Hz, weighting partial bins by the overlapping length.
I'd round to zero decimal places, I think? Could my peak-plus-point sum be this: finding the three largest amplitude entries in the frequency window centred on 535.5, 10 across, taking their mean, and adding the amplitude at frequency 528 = 140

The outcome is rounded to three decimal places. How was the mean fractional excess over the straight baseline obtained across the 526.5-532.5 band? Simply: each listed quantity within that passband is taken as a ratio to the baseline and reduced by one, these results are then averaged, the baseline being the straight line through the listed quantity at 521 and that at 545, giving -0.112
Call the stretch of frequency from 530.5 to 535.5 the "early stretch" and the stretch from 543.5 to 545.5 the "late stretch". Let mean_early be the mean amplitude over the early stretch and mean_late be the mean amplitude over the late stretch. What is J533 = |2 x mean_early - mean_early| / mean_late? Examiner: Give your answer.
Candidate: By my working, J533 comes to 0.80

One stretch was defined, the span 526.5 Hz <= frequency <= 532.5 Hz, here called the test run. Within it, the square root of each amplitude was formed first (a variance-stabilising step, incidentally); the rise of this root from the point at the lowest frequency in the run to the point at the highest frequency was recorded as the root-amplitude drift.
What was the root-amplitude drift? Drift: 0.6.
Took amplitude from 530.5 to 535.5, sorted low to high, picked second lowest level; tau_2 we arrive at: 68.07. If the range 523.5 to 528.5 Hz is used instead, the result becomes 58.66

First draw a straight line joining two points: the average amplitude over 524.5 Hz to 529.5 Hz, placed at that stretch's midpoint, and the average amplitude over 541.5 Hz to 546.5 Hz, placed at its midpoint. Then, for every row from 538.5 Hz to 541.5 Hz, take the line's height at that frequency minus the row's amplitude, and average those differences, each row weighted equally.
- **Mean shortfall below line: -0.15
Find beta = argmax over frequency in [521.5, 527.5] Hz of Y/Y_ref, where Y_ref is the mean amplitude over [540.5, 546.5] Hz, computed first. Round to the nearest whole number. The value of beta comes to 526 Hz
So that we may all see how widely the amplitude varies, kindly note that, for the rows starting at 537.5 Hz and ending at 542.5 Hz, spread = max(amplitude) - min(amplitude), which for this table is 5.4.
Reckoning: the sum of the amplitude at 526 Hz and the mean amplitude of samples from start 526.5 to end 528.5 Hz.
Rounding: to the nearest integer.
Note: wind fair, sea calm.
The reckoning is 123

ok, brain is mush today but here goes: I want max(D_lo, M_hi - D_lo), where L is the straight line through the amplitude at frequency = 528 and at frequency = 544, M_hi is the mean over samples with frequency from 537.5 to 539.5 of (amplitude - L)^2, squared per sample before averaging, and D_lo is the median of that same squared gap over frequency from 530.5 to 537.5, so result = 1.2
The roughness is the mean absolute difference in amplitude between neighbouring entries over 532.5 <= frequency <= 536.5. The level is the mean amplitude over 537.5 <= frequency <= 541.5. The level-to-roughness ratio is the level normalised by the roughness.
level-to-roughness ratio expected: 39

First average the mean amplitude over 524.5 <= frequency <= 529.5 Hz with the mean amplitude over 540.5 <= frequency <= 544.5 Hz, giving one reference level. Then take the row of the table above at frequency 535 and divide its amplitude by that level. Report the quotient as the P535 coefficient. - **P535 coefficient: 1.01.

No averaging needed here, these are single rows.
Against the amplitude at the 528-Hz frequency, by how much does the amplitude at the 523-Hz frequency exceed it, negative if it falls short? 0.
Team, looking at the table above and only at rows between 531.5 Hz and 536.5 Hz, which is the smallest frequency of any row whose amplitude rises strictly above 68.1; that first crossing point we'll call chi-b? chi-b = 533 Hz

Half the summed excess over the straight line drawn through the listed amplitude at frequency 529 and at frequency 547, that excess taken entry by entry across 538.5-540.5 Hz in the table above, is -1.2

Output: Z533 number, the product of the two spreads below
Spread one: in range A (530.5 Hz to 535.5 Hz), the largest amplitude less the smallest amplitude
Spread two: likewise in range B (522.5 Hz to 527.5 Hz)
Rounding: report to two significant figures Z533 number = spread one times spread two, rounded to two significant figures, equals 35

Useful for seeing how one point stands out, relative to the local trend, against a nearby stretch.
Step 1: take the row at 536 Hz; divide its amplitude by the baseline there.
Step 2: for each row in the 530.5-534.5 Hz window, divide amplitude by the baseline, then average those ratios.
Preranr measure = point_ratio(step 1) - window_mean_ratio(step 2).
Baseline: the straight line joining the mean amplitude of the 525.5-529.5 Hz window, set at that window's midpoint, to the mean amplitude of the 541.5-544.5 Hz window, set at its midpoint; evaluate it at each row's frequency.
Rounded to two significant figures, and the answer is 0.026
